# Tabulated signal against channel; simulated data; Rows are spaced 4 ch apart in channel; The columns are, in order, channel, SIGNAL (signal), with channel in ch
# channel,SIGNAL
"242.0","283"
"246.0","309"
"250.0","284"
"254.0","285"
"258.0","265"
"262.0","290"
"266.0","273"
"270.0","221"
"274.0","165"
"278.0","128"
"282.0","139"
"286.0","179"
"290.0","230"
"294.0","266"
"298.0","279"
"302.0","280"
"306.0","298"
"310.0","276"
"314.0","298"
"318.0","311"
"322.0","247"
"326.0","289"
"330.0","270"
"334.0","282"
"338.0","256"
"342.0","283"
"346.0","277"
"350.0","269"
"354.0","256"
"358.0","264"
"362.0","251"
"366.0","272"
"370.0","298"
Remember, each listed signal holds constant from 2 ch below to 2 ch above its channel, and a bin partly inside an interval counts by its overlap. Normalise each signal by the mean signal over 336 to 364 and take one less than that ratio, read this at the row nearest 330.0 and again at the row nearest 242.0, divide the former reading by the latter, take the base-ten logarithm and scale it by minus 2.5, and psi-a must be 1.4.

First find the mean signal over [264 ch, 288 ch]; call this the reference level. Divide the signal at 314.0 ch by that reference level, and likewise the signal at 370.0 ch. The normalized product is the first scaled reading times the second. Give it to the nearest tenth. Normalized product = 2.6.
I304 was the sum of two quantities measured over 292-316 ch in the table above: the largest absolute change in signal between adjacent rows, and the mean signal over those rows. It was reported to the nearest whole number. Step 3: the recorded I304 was 305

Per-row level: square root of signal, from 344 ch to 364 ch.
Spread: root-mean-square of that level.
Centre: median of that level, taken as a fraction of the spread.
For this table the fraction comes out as 1.00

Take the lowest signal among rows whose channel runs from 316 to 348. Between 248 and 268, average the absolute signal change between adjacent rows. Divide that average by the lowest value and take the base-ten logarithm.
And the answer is -1.20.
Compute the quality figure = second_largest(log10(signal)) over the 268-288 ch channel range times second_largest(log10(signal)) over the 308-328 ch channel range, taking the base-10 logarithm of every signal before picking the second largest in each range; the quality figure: 5.57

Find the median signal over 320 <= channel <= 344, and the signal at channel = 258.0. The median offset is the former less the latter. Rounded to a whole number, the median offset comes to 11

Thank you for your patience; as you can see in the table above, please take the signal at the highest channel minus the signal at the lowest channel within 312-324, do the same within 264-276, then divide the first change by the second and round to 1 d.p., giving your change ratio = 0.5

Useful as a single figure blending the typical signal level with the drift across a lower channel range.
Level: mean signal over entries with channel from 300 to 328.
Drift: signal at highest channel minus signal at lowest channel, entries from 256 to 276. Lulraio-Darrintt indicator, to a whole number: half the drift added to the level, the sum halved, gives 118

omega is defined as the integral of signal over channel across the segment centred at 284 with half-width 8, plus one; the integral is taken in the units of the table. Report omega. 2705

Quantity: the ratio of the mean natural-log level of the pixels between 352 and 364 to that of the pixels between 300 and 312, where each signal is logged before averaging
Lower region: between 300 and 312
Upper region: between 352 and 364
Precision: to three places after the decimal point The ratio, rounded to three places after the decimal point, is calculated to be 0.982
